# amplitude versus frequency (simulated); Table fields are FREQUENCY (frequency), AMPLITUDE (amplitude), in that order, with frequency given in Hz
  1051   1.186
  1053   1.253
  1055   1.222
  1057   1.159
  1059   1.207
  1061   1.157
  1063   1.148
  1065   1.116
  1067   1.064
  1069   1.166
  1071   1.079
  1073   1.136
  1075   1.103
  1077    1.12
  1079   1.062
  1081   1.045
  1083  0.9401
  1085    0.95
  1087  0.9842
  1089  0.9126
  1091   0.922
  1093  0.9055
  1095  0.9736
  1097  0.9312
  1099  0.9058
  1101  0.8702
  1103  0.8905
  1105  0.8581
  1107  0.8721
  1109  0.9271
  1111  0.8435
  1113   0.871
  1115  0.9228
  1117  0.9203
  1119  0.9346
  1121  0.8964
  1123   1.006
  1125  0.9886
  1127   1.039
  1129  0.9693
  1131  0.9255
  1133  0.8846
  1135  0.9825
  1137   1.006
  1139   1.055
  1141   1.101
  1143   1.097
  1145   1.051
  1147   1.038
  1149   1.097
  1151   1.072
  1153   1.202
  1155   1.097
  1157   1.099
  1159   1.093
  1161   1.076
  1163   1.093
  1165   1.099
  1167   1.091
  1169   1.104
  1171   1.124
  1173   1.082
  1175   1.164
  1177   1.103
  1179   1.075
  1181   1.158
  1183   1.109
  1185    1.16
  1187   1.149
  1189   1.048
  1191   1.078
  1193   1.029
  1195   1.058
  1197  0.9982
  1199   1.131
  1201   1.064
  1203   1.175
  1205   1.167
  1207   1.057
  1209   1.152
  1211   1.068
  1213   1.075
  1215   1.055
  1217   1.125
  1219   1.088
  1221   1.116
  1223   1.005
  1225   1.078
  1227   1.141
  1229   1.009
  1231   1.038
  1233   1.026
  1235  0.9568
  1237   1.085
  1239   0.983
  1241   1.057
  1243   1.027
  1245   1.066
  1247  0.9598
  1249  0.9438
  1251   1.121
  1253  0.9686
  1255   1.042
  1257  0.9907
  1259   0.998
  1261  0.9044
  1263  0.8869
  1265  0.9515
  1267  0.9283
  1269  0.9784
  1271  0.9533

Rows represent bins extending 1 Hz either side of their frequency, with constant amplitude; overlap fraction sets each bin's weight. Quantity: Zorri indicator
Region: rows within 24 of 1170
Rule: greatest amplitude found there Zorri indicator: 1.202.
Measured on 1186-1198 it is 1.149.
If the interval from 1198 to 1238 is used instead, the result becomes 1.175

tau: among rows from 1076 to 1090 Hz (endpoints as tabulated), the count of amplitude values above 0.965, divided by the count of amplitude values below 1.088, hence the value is 1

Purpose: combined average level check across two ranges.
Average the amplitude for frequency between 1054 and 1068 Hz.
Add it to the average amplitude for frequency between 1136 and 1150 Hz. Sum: 2.22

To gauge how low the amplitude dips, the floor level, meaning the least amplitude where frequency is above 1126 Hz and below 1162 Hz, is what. 0.8846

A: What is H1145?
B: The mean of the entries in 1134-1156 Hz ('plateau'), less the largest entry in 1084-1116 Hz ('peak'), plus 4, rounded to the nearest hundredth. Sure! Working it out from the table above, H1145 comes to 4.09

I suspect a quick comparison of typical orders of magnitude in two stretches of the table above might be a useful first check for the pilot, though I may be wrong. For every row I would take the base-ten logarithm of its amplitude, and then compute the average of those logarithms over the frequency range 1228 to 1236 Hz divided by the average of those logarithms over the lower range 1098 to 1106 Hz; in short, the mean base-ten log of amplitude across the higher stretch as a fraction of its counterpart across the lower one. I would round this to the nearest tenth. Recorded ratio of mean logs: -0.1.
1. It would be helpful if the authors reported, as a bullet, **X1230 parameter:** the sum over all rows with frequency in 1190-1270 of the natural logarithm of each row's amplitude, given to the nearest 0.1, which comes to 1.5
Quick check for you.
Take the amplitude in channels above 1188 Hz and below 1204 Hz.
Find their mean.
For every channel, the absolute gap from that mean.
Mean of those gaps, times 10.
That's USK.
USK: 0.42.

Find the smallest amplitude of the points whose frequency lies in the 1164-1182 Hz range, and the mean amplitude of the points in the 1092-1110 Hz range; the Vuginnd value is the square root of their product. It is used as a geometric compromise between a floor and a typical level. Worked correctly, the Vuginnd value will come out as 0.99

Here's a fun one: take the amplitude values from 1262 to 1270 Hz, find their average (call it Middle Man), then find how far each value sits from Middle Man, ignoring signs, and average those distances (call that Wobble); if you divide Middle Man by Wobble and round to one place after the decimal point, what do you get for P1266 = 32.7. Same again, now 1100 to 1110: 43.8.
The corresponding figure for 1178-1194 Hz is 25.5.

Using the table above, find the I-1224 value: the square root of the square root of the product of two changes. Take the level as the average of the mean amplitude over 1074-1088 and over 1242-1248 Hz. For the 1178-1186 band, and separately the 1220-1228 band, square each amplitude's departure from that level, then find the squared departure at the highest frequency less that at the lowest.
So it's 0.10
